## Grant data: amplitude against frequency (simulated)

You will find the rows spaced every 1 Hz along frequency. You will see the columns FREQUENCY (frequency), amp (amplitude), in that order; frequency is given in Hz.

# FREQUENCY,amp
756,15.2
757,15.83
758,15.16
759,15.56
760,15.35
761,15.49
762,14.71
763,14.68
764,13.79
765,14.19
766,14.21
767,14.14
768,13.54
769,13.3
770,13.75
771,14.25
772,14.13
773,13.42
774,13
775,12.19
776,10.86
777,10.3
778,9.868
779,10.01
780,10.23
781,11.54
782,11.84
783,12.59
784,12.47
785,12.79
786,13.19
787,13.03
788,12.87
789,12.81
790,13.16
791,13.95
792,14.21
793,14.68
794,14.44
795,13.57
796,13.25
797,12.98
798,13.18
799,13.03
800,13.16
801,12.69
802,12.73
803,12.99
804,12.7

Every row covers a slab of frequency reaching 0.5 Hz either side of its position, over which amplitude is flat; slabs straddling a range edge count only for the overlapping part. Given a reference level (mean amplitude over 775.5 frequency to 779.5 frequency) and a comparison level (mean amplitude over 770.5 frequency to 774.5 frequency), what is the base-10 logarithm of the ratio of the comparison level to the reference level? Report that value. 0.13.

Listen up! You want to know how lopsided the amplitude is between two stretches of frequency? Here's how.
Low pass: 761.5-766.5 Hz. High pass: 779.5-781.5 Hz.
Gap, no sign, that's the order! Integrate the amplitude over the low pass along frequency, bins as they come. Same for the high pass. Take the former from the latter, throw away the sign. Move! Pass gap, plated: 50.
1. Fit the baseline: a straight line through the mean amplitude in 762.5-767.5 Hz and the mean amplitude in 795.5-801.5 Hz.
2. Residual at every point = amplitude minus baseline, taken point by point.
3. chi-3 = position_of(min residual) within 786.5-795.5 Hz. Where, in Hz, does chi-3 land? 789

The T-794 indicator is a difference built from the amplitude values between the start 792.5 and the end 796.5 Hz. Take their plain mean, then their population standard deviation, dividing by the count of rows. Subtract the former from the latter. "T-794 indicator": -13.4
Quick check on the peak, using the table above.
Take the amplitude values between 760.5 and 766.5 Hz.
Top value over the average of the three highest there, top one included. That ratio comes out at 1.035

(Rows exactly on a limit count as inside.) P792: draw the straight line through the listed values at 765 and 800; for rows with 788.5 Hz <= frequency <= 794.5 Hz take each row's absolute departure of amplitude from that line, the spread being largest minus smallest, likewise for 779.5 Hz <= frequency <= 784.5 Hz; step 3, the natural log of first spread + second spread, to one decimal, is 1.2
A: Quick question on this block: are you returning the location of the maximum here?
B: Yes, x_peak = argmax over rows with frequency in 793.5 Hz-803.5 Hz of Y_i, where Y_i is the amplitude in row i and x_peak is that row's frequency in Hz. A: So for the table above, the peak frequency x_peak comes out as 794 Hz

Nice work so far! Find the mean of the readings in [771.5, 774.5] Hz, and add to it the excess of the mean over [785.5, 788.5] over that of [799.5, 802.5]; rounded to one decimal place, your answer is 13.7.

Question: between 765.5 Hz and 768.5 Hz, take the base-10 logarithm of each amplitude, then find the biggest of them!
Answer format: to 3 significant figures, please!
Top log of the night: 1.15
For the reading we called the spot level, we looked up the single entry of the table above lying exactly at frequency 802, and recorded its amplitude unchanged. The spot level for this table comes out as 12.73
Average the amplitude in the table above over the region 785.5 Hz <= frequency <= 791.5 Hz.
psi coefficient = 13.2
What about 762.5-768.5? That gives 14.1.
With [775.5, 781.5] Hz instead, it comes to 10.5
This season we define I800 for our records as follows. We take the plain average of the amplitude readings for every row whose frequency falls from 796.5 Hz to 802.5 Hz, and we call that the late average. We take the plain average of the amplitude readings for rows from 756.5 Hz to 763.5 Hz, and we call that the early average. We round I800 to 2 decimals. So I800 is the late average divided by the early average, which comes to 0.85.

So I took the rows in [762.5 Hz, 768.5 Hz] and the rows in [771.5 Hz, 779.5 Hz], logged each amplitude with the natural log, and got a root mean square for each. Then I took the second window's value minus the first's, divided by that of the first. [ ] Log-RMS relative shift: -0.072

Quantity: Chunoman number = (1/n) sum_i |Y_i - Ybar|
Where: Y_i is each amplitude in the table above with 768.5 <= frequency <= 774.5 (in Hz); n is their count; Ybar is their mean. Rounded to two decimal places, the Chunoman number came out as 0.40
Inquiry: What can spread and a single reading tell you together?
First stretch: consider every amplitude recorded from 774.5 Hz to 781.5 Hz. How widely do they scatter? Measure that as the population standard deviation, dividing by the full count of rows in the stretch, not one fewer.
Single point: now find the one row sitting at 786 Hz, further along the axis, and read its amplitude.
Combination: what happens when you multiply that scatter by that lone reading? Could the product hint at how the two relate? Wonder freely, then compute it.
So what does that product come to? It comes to 10.6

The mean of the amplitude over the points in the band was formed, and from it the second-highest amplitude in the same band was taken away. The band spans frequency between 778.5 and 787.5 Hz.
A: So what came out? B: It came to -1.1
